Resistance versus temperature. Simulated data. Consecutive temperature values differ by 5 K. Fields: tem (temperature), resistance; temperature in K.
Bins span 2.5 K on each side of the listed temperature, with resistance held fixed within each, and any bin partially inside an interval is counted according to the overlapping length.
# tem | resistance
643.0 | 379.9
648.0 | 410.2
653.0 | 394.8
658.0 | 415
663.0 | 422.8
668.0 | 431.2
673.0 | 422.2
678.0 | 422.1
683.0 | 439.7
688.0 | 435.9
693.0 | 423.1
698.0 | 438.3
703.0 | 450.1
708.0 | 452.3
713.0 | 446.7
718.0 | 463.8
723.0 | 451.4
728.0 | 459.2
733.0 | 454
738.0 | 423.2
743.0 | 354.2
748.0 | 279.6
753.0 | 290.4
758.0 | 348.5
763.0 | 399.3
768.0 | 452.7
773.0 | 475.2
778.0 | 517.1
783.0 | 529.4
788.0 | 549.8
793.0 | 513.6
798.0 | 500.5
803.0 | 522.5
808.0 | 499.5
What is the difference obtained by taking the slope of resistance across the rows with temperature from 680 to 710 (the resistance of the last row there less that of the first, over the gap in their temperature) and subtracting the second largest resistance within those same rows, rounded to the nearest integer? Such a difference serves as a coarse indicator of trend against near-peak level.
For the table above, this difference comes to -450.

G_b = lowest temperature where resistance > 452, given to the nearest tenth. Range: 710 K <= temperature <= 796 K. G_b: 718.0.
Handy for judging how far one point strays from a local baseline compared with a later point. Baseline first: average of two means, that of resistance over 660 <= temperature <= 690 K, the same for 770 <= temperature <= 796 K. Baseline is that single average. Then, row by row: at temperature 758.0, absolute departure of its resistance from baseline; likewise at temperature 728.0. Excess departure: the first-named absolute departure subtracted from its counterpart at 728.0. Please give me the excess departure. -111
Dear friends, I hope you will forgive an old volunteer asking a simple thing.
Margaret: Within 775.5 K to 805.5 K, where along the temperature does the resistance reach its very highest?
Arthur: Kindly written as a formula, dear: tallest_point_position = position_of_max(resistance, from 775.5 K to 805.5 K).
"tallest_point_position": 788.0 K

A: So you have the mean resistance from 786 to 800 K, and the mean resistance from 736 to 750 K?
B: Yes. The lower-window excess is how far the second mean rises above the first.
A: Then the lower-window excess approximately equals -169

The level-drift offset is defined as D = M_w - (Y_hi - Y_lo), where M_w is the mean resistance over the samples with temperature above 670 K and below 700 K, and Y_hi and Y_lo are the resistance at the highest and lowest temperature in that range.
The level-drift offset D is 414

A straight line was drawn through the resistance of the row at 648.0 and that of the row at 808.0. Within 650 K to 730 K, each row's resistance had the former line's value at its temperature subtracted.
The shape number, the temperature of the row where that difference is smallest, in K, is 653.0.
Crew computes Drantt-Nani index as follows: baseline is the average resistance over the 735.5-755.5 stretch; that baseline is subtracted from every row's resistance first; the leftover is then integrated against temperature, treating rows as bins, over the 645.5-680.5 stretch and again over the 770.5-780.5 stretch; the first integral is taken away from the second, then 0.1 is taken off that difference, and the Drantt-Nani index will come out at -1209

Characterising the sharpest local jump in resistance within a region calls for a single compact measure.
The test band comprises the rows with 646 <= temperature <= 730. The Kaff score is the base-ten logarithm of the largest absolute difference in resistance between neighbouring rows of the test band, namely 1.31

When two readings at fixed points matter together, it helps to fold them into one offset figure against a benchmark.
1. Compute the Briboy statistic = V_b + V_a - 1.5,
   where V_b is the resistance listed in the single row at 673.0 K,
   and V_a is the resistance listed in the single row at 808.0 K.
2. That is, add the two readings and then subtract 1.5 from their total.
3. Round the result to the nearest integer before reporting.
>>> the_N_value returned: 920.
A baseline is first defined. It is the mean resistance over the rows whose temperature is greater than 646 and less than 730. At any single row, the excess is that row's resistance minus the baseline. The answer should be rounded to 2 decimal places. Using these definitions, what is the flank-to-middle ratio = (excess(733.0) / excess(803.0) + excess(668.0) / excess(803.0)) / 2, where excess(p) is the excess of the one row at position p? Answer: 0.10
